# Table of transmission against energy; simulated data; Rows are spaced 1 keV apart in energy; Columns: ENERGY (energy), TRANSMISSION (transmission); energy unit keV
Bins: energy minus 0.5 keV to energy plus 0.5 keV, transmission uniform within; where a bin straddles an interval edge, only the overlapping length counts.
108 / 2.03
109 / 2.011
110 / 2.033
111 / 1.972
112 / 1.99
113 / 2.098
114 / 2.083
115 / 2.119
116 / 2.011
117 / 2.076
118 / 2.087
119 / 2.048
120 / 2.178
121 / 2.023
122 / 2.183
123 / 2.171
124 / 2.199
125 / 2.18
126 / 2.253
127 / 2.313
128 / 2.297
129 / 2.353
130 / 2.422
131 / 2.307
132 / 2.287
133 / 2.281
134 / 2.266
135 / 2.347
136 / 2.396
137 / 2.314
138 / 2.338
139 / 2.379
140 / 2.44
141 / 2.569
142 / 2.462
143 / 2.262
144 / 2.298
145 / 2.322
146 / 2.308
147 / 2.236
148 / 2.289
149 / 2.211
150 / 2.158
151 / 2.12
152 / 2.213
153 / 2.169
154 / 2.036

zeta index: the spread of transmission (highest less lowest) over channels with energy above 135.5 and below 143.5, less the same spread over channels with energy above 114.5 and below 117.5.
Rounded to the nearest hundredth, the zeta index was 0.20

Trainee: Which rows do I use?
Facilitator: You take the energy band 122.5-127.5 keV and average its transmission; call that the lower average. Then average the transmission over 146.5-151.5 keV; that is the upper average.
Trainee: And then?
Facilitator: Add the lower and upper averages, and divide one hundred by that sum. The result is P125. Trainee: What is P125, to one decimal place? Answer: 22.6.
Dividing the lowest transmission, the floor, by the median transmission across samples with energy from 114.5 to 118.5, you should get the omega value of 0.966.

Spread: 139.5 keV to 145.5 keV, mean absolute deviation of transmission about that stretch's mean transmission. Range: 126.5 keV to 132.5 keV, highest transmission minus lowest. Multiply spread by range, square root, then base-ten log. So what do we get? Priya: -0.94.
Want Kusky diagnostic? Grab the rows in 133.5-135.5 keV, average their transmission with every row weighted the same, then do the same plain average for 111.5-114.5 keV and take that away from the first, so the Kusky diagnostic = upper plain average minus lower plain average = 0.25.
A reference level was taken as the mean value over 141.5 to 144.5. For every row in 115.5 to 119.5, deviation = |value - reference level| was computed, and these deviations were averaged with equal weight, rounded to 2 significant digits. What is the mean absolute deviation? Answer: 0.29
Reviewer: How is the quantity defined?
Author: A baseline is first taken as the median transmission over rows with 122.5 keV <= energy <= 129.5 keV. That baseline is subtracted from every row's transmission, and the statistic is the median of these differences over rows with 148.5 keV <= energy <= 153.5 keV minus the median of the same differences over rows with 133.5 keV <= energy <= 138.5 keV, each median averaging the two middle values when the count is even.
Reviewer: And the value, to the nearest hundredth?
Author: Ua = -0.17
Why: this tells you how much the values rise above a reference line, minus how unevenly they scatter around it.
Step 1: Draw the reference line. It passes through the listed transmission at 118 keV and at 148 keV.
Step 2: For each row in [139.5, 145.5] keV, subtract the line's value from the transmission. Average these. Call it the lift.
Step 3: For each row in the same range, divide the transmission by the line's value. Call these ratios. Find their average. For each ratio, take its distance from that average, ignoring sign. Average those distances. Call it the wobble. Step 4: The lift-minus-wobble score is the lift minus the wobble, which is 0.092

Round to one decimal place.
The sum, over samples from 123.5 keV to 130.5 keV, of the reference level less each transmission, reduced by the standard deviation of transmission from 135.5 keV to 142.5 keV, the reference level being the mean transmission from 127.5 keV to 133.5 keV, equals 0.2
